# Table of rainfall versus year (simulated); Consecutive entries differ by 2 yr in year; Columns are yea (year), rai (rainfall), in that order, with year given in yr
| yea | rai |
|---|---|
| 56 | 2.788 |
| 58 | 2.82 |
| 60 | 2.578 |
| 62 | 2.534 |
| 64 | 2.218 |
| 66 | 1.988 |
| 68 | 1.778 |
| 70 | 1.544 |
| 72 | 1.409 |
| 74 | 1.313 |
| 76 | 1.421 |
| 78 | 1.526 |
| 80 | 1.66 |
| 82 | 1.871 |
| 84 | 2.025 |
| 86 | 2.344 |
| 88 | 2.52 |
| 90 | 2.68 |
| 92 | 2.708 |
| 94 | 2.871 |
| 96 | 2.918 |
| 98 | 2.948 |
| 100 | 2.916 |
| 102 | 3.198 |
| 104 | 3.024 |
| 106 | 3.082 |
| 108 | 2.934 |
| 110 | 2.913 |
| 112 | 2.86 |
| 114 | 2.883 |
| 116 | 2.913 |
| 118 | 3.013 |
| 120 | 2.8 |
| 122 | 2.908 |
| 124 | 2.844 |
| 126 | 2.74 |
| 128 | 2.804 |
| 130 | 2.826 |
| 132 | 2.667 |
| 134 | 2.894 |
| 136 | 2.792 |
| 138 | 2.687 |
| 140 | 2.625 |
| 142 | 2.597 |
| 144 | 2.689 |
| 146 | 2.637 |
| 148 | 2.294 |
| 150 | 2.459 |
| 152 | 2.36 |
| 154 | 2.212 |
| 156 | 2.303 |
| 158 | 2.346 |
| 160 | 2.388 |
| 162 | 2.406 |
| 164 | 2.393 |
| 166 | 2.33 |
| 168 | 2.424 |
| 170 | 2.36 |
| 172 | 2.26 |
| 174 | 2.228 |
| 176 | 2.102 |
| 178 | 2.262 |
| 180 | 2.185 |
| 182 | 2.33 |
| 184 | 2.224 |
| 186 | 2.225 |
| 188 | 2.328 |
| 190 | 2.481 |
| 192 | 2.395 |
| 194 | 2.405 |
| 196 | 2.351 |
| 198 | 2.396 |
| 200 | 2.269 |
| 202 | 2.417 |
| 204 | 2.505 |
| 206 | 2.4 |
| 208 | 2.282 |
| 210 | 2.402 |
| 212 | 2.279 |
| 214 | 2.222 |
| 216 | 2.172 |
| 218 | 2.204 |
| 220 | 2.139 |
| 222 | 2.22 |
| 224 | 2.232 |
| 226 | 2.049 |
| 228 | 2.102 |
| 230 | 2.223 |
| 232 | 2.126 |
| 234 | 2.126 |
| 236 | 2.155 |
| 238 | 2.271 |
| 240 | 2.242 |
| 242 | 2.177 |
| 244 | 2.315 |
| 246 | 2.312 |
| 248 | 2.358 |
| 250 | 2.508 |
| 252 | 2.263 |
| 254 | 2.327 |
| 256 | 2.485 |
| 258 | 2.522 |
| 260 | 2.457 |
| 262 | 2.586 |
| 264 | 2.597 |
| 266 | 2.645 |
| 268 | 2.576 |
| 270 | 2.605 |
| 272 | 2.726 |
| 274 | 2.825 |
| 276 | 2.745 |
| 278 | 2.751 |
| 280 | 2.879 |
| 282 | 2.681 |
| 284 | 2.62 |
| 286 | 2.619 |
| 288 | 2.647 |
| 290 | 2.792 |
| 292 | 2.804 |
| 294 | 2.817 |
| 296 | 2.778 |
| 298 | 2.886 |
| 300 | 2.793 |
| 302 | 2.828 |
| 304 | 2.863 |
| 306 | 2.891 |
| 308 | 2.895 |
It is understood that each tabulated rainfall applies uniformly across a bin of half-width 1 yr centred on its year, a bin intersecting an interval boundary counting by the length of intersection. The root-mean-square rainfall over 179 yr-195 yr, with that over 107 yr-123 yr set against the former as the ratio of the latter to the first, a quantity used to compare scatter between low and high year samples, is 1.25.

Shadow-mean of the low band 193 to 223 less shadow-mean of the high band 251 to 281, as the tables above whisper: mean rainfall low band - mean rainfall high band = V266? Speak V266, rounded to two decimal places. -0.29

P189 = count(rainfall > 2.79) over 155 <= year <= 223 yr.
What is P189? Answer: 0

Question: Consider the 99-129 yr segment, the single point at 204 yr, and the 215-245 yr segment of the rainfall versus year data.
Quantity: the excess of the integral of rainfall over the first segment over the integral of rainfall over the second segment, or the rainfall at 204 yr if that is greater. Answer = 22.2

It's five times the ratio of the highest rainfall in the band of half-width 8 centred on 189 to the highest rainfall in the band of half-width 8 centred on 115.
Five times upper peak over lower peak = 4.12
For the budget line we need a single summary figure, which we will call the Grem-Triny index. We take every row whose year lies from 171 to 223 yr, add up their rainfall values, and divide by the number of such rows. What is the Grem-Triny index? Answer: 2.3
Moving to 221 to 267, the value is 2.3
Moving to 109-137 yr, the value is 2.8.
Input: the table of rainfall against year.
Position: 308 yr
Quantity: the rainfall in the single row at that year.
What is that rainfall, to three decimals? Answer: 2.895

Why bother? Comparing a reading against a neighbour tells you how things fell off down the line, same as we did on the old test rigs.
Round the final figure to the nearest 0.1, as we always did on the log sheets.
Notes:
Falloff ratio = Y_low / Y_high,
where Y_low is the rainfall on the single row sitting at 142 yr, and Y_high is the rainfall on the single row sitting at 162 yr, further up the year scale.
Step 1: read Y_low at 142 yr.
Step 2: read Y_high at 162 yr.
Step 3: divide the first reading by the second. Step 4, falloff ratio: 1.1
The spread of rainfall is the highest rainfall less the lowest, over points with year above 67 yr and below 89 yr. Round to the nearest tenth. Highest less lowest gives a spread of 1.2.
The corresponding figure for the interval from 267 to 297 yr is 0.3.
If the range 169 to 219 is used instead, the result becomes 0.4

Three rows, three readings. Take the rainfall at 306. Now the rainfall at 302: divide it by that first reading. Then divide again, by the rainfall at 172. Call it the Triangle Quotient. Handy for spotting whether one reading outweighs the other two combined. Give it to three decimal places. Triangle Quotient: 0.433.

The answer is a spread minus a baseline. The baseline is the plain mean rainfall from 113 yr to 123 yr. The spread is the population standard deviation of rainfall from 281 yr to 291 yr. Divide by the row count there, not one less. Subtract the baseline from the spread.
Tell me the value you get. -2.8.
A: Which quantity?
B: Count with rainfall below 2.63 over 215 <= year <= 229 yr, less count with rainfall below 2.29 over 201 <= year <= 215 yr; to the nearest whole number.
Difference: 4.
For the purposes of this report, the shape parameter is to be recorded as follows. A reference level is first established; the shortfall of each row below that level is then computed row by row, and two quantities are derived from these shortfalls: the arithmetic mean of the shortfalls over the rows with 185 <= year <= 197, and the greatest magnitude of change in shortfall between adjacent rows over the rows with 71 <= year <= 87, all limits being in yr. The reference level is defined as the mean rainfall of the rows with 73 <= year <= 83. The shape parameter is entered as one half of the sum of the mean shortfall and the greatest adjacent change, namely -0.24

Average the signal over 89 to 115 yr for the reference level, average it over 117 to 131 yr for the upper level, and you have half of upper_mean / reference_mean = 0.49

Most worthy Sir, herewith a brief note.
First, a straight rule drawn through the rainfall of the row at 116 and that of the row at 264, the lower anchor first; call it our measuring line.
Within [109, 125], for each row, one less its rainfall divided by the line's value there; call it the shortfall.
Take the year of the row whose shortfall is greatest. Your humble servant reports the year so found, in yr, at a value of 120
